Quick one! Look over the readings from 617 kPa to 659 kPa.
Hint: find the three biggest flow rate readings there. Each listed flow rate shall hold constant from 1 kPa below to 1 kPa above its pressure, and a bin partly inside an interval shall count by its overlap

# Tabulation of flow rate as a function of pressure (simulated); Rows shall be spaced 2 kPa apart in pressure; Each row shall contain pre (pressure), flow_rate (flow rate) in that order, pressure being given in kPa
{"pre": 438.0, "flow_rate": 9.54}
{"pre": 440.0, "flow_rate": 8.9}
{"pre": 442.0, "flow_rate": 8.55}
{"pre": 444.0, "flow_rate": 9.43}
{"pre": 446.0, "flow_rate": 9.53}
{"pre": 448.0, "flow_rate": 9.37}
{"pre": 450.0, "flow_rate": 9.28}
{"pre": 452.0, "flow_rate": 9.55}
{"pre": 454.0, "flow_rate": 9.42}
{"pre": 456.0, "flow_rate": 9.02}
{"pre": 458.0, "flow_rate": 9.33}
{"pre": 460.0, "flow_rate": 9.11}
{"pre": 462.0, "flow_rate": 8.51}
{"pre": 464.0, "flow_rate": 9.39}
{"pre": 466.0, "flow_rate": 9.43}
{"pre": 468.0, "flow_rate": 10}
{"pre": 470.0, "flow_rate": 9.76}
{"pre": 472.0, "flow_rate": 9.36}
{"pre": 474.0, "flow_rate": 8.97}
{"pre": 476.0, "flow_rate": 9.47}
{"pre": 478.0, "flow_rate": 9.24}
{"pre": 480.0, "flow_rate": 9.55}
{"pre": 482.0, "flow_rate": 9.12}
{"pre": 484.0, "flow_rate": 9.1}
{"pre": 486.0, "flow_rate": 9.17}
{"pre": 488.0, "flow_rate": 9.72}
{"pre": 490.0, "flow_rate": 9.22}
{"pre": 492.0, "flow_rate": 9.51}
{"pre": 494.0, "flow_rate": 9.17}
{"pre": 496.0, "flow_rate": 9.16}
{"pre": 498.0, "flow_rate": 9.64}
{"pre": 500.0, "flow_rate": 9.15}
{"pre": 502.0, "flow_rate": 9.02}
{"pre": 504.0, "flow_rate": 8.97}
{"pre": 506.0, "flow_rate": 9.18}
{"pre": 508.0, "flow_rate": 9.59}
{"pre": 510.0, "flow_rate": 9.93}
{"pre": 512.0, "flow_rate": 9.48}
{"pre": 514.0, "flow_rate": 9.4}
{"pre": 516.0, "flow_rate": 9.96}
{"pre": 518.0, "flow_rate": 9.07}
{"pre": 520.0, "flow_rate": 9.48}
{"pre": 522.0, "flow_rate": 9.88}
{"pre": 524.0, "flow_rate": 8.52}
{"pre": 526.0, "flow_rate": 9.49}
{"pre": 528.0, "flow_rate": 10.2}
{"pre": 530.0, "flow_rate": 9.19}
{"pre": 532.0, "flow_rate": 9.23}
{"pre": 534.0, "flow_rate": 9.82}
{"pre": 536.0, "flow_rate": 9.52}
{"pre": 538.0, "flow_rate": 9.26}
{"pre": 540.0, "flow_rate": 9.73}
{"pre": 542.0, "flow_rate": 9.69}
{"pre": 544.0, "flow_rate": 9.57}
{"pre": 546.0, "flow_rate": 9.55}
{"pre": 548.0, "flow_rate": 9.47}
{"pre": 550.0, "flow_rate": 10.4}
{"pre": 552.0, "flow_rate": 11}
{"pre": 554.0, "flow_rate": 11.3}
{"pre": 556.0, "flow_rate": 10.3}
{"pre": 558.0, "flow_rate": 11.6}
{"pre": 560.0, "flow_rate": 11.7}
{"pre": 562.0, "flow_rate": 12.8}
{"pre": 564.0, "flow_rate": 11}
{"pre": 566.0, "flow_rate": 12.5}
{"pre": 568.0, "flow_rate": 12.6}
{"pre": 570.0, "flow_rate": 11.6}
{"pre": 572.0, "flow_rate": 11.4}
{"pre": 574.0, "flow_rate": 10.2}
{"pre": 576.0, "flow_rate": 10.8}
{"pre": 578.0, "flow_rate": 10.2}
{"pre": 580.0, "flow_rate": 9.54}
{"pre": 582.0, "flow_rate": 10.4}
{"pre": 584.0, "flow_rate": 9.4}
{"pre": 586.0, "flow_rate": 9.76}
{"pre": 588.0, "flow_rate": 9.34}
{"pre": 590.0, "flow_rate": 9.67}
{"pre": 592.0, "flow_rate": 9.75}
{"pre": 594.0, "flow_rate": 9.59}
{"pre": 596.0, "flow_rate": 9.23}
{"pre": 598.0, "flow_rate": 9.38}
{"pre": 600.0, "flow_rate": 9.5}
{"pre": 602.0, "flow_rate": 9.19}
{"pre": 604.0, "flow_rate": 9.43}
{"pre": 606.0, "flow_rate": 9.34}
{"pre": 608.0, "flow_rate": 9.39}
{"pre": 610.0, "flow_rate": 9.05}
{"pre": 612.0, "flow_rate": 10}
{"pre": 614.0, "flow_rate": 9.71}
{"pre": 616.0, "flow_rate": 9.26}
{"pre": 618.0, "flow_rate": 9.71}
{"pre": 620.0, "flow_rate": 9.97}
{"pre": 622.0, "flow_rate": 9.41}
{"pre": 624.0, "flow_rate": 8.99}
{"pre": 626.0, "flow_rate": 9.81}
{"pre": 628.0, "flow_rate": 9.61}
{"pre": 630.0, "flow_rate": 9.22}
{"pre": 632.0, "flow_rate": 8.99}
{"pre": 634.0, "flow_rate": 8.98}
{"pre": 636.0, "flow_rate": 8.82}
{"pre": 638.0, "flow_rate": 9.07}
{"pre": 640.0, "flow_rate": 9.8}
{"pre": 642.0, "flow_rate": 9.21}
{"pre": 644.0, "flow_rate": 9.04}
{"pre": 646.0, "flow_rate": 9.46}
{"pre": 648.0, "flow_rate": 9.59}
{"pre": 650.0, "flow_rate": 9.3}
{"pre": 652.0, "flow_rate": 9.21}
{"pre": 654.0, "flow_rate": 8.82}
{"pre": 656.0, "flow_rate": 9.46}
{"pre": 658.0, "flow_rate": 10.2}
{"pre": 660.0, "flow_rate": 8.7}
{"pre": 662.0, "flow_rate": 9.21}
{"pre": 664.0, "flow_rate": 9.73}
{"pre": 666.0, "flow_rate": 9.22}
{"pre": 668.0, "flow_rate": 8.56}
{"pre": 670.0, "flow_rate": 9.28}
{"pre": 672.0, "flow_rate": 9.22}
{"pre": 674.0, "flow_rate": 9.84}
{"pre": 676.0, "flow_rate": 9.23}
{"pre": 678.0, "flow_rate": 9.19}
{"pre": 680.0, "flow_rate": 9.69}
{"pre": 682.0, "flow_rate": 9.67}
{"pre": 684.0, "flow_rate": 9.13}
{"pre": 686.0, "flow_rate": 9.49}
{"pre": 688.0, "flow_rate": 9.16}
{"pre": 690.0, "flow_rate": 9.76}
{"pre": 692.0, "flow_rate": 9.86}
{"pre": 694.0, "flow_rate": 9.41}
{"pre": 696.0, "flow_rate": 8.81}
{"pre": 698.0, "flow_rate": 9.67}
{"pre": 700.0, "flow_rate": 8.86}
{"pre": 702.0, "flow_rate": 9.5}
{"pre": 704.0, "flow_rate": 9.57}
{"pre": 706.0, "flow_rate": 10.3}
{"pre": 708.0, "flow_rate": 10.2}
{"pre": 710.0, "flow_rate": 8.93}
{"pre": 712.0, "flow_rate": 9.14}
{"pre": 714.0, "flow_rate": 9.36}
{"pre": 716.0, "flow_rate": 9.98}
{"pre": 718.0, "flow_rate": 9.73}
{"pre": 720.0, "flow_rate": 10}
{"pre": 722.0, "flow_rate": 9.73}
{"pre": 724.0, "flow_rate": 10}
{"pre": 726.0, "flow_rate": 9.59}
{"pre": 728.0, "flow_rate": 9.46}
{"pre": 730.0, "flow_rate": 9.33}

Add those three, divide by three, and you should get 10.0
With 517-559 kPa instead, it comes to 11.3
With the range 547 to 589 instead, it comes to 12.6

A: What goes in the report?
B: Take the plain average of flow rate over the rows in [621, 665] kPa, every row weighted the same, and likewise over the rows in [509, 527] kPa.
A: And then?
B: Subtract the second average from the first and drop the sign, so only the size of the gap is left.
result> 0.17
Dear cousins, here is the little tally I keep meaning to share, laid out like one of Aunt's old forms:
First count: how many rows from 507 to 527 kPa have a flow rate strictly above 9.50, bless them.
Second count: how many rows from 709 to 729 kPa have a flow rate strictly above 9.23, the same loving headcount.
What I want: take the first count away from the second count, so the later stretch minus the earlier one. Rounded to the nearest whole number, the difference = 4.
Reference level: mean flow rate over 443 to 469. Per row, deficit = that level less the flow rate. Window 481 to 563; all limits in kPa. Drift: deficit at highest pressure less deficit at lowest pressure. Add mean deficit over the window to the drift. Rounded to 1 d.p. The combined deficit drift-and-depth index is -4.1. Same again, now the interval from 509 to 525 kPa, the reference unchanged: 1.3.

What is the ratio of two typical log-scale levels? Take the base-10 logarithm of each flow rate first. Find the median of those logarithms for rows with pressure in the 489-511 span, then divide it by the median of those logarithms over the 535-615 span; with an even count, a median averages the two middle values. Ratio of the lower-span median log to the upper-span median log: 0.975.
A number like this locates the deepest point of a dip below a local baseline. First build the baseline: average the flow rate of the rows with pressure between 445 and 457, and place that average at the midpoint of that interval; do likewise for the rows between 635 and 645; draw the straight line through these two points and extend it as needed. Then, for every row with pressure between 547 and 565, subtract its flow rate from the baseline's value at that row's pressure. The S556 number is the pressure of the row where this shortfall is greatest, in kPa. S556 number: 548.0 kPa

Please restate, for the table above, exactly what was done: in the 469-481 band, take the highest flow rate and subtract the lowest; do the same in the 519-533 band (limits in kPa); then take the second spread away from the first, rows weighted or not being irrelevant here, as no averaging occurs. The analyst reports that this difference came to -0.89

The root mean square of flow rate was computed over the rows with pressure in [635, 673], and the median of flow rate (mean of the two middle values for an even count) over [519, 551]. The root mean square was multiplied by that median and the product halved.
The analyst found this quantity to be 44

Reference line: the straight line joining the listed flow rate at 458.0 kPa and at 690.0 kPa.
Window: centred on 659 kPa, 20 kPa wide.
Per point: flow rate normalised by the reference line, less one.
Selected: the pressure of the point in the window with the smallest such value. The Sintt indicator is 668.0 kPa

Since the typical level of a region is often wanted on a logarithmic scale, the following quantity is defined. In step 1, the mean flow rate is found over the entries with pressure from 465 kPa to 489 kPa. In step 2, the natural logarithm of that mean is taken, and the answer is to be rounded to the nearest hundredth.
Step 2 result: 2.24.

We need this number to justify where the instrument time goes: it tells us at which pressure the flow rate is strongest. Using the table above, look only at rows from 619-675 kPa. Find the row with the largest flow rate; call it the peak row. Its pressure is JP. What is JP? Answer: 658.0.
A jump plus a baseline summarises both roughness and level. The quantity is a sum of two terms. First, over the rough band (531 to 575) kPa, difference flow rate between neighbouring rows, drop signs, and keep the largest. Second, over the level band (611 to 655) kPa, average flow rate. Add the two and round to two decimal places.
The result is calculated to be 11.16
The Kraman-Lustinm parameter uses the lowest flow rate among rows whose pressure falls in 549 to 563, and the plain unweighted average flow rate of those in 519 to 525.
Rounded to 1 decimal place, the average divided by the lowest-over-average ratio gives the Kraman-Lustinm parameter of 8.4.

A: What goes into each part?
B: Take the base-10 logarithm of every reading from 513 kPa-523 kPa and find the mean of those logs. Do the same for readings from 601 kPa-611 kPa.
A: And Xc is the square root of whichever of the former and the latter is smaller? 0.984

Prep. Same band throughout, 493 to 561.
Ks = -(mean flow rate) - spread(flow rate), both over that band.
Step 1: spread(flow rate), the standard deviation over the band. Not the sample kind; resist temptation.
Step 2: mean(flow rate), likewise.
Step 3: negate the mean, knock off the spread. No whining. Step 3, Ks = -10.5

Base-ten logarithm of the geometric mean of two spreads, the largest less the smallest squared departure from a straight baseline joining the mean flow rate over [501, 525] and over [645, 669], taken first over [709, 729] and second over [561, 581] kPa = 0.4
